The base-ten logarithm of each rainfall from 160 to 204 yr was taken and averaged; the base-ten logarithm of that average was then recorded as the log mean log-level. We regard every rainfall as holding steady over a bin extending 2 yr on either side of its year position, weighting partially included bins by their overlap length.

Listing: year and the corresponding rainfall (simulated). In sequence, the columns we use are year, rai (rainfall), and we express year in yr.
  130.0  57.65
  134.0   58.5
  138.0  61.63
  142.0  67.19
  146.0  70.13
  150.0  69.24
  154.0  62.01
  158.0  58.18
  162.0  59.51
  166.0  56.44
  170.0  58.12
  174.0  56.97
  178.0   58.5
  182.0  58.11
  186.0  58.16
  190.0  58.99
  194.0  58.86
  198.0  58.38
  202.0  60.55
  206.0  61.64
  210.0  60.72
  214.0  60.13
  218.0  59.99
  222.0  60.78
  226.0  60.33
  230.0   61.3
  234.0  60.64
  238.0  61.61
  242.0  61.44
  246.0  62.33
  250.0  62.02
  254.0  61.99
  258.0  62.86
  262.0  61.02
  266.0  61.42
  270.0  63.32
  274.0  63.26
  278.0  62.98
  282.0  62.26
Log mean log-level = 0.247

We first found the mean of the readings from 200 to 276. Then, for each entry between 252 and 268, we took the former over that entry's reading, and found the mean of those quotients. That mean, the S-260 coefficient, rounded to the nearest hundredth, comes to 0.99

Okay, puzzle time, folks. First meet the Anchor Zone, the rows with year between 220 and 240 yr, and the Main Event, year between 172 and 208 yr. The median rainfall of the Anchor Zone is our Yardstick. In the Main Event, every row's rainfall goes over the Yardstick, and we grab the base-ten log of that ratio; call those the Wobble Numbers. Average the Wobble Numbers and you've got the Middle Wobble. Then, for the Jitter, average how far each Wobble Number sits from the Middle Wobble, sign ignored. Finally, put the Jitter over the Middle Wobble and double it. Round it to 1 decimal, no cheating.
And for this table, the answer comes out -1.1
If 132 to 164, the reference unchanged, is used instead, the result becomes 3.4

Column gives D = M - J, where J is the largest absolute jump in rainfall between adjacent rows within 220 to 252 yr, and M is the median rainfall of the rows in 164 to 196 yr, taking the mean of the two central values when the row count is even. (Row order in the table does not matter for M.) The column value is 57.2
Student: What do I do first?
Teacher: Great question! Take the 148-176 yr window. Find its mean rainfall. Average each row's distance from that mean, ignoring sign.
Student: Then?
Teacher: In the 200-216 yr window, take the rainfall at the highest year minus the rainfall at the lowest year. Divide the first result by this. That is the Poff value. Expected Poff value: -7.6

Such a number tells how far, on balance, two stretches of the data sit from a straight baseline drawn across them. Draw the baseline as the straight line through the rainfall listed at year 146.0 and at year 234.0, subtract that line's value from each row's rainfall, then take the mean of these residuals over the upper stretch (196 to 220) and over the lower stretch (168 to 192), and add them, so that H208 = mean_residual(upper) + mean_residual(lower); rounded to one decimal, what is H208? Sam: -11.5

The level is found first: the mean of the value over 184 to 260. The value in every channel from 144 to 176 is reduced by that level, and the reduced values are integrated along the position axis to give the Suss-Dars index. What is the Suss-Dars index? 21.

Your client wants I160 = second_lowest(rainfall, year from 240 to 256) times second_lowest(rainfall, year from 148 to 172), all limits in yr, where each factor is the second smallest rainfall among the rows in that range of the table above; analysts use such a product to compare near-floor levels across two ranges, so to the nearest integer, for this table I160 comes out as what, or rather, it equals 3603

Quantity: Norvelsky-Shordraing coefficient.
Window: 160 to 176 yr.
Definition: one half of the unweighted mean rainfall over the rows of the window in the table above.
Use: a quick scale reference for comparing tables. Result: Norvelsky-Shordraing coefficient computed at 28.9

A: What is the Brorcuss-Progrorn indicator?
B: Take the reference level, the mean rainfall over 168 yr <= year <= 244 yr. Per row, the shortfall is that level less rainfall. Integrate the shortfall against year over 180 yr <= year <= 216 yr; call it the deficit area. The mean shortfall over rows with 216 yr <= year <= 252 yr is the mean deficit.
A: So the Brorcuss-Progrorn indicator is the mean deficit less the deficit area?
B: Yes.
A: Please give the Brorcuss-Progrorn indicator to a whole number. -10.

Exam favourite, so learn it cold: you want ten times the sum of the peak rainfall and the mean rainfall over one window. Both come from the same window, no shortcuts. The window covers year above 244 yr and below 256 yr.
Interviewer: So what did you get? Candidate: 1244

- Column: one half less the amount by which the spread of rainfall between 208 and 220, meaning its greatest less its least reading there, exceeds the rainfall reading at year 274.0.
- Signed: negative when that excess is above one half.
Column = 63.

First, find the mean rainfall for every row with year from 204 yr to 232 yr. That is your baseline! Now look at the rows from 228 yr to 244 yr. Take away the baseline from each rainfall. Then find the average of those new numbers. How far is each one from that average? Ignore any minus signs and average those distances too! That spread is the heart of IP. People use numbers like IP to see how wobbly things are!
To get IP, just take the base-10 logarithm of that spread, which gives -0.52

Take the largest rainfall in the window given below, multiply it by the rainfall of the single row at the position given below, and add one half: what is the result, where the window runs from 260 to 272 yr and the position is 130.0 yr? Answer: 3651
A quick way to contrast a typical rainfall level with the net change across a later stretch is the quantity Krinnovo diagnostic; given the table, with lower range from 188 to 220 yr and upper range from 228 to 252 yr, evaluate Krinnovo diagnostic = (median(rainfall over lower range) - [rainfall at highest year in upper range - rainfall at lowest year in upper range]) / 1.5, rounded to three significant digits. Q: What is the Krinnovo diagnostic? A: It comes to 39.6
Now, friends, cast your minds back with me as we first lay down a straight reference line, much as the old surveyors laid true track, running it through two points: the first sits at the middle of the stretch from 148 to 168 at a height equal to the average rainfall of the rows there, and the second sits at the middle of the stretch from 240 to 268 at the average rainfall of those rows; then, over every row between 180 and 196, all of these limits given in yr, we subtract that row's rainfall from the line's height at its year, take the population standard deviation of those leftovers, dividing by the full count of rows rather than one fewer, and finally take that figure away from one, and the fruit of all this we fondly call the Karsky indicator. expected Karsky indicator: 0.6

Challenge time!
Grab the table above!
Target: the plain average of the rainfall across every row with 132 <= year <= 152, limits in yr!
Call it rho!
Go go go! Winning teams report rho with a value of 65.3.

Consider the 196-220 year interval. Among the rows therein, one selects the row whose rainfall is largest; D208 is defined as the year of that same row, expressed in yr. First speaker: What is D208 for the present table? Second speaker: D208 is 206.0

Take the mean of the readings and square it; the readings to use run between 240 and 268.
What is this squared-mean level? 3828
